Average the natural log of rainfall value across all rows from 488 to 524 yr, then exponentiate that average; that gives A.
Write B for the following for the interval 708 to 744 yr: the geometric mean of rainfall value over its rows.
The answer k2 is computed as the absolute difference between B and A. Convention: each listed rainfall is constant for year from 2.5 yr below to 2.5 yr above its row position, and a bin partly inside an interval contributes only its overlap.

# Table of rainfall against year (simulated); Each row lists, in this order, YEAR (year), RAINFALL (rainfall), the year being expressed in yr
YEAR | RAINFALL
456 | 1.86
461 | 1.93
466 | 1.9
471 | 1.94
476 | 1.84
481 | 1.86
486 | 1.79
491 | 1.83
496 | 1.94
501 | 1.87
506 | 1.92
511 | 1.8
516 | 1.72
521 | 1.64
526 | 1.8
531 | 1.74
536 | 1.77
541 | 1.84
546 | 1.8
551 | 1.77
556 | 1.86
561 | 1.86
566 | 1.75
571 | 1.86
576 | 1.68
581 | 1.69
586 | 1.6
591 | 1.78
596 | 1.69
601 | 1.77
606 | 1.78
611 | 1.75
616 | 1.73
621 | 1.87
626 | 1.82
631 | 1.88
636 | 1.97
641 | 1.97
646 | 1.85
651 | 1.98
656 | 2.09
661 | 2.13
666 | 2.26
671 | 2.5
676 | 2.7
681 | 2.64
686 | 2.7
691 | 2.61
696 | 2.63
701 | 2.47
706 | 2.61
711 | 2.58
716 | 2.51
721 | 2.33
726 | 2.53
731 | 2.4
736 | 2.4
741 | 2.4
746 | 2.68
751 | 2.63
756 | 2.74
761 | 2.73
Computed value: 0.63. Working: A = 1.81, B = 2.45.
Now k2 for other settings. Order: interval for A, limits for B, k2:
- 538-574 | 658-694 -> 0.68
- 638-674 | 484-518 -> 0.27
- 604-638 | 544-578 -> 0.03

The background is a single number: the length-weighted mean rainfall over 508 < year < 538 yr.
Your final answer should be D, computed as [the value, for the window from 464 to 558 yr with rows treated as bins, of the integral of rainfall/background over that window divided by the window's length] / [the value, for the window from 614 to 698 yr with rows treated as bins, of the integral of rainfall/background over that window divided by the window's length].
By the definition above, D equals 0.83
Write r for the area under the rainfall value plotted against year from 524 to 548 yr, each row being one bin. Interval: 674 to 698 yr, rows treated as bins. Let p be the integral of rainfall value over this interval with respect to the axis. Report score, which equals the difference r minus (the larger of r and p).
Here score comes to -20.8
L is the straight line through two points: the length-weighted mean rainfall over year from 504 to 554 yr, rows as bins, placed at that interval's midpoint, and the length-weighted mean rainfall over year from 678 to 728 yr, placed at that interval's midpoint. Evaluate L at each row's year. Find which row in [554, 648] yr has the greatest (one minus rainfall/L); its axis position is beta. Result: 586 yr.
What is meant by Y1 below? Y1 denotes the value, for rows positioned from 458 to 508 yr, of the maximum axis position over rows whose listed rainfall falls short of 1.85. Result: 491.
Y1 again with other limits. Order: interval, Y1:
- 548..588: 586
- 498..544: 541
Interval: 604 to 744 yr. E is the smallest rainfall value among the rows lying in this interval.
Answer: 1.73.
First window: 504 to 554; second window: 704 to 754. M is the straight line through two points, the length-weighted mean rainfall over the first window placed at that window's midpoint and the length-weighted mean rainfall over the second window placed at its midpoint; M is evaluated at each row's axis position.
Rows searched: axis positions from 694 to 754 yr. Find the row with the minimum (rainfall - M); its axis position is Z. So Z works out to 741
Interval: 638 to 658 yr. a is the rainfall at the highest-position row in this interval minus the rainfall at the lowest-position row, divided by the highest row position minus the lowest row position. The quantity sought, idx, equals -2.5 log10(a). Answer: 5.24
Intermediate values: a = 0.008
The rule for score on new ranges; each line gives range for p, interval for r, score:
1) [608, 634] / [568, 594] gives -2.4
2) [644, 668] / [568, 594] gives -4.7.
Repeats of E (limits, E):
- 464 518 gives 1.72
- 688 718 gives 2.47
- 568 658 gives 1.6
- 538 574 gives 1.75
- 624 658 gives 1.82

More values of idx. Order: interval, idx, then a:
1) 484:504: 5.68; 0.005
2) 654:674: 3.91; 0.027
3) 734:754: 4.54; 0.015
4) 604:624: 5.55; 0.006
